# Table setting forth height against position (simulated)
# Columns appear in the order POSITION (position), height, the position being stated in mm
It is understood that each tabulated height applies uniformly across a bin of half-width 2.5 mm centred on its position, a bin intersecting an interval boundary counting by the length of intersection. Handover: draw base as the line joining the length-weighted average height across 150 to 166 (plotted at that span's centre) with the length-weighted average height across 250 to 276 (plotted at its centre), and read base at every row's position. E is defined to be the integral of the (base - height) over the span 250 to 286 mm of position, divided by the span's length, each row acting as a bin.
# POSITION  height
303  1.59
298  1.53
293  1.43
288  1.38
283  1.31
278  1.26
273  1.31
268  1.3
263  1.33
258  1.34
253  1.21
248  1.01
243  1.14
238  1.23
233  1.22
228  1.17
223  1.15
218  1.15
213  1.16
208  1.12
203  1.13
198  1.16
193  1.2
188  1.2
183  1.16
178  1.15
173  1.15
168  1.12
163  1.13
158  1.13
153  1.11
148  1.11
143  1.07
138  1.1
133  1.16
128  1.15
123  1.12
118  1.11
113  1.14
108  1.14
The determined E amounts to 0.008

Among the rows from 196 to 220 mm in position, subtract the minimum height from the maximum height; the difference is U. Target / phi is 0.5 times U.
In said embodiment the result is 0.02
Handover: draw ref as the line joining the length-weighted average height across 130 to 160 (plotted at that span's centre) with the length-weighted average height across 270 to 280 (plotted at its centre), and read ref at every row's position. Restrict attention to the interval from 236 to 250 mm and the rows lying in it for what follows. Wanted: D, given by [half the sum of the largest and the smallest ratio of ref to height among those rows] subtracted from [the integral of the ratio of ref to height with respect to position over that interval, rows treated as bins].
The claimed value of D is 14.4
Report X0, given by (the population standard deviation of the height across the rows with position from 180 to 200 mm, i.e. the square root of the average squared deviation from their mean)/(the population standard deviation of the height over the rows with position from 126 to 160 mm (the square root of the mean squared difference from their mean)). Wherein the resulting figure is 0.70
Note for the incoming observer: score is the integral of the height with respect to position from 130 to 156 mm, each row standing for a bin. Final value 28.9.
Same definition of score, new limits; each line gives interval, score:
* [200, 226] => 29.7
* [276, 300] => 33.2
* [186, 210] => 27.9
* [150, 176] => 29.3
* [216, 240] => 28.4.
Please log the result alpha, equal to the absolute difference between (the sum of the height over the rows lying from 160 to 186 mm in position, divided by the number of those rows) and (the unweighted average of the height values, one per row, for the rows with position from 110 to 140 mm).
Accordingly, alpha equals 0.01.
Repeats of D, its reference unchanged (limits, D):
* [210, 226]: 15.8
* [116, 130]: 12.5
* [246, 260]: 13.9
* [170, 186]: 15.1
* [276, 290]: 12.8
